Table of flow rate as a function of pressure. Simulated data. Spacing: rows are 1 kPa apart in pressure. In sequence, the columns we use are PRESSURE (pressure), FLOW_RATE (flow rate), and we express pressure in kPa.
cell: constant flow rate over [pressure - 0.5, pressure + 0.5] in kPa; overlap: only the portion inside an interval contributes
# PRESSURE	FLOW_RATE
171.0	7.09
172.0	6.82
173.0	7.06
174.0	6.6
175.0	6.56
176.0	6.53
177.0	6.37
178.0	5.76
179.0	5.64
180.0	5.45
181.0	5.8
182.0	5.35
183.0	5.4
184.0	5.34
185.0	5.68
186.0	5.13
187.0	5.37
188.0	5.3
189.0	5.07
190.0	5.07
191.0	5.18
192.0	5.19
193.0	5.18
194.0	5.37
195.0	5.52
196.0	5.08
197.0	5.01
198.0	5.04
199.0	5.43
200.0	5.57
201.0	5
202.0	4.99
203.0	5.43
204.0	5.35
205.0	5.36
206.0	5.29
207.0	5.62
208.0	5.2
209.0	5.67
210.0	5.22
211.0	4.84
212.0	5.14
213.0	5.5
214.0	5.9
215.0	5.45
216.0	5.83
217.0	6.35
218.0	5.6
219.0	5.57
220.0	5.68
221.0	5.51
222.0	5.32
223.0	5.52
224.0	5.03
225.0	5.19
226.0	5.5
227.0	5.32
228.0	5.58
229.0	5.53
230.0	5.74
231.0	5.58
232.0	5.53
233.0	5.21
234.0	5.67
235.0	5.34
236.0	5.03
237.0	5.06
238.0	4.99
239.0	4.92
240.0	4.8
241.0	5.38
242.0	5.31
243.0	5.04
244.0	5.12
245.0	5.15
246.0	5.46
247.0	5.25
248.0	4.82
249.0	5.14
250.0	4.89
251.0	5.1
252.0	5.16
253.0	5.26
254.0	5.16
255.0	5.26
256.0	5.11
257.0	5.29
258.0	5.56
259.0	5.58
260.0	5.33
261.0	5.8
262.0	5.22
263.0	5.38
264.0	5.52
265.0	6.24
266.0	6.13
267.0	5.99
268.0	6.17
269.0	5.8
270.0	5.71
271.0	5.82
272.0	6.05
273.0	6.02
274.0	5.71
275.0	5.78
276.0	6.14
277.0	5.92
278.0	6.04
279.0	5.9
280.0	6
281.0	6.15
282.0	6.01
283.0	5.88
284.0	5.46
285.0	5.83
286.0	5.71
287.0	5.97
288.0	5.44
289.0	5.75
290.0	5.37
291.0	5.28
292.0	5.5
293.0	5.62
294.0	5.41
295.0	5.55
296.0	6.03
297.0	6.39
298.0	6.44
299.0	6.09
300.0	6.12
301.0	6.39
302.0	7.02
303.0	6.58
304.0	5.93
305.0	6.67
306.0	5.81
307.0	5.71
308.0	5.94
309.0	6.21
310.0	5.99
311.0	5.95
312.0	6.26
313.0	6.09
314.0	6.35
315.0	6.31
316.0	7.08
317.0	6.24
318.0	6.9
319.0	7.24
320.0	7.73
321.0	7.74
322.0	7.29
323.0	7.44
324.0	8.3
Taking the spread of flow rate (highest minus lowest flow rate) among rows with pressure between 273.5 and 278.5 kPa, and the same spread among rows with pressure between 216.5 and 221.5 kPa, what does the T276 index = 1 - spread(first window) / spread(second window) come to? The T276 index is 0.5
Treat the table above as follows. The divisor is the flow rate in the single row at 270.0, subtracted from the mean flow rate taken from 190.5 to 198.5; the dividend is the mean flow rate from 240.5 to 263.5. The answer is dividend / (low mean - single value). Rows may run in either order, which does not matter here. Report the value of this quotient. -10.2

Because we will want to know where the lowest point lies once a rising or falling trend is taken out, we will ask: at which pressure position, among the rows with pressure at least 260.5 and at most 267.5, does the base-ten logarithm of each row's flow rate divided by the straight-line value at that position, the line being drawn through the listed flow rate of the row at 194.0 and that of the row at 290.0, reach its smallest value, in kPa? 262.0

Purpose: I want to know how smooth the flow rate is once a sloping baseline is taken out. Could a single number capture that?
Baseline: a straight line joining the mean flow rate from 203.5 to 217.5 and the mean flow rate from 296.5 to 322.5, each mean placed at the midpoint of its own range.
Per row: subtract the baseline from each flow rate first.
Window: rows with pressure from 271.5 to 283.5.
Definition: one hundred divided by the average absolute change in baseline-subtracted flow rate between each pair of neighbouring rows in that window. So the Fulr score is 618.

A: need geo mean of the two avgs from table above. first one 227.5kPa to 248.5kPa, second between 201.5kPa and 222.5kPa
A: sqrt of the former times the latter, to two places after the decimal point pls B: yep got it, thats 5.36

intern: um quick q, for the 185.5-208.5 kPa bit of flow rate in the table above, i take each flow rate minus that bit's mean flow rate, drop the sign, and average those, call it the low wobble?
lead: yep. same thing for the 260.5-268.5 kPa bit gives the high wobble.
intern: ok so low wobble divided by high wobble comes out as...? 0.50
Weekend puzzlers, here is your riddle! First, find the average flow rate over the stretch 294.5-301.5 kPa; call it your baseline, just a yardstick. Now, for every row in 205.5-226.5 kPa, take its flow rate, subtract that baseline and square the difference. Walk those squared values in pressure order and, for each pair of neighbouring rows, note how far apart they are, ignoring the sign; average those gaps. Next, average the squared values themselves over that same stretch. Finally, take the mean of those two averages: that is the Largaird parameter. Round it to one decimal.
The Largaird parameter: 0.5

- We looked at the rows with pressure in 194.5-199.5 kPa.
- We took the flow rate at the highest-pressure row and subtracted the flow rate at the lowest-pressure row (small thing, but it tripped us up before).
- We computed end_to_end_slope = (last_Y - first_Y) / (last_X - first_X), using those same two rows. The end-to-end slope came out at -0.02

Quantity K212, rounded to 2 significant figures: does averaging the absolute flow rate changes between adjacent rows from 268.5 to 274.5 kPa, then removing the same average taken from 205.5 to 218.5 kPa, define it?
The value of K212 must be -0.28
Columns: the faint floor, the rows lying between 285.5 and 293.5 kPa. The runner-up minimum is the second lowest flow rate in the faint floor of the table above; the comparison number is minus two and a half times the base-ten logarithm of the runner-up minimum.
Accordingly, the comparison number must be -1.82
